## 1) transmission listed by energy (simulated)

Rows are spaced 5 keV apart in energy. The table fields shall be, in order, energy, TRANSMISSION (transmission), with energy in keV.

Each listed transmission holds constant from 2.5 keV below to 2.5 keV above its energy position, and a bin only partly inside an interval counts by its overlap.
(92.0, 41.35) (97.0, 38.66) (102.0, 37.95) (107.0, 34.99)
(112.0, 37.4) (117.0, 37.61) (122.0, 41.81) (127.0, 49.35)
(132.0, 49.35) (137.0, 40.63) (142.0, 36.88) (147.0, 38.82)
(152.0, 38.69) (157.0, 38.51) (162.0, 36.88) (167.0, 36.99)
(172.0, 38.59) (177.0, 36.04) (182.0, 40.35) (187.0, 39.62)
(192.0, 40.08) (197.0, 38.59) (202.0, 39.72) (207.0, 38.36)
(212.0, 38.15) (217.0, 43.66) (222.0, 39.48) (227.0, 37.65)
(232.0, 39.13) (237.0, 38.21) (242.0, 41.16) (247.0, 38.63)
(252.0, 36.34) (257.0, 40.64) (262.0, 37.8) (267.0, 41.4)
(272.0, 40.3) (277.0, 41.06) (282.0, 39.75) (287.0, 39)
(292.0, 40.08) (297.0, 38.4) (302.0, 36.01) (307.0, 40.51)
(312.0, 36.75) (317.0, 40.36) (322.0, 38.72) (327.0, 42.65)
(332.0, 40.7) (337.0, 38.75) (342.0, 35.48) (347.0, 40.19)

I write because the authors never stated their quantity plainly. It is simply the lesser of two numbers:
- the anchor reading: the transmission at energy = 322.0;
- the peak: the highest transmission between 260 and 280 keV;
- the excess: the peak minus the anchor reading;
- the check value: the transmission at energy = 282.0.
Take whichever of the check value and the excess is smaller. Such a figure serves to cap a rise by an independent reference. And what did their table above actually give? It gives 2.7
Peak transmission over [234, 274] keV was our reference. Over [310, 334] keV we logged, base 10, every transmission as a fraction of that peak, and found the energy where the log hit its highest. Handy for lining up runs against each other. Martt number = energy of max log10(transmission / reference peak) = 327.0 keV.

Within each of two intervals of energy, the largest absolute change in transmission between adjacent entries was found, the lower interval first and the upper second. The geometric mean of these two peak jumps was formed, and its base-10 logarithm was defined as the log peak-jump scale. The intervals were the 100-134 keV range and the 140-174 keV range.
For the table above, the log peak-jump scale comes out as 0.58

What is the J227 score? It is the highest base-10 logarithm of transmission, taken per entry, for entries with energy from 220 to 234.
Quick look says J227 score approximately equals 1.596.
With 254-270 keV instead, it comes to 1.617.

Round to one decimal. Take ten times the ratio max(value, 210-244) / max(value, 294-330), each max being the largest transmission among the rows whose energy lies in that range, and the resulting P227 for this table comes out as 10.2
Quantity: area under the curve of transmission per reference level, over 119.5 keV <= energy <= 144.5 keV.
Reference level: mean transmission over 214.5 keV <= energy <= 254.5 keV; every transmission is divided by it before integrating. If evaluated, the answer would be 27.8 keV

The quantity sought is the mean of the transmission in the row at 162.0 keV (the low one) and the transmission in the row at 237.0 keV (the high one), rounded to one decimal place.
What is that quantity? 37.5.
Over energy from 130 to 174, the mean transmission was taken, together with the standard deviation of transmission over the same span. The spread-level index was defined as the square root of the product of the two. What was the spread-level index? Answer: 12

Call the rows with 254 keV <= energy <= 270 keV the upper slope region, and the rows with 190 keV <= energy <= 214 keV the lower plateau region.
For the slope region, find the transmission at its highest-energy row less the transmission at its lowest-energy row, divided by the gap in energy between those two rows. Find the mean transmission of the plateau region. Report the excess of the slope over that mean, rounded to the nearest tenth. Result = -38.9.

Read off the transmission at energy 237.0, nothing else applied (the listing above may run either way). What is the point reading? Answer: 38.21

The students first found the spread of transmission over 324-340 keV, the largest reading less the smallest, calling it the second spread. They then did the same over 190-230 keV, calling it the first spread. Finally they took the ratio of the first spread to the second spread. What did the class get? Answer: 1.5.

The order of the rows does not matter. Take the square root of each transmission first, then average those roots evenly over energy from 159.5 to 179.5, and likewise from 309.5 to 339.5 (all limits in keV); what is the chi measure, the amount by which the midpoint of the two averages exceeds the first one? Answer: 0.10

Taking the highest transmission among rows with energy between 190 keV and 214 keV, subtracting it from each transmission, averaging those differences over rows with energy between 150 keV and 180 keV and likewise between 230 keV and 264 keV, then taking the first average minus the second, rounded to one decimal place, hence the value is -1.2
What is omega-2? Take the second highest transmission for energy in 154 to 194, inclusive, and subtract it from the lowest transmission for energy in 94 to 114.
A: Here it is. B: -5.1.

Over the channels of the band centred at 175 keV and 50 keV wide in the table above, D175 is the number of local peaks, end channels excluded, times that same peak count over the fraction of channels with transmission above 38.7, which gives 30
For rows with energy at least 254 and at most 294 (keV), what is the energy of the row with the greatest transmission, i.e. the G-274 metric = 267.0 keV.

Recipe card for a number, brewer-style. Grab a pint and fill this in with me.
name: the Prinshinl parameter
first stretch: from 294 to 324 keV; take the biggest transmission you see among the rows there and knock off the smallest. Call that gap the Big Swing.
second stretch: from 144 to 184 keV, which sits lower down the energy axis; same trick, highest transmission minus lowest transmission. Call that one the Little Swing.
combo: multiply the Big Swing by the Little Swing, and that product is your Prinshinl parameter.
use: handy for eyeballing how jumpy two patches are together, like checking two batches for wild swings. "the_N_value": 19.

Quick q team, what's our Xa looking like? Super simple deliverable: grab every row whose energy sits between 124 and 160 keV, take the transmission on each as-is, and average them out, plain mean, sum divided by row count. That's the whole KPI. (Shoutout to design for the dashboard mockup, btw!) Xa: 41.7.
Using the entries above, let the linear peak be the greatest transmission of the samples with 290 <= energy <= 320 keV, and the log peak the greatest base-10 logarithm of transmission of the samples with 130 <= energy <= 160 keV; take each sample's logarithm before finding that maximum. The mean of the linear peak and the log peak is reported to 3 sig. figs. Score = 21.1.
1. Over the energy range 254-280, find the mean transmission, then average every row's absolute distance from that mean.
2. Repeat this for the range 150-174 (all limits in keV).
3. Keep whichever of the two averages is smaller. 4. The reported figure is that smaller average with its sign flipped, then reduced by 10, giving -10.80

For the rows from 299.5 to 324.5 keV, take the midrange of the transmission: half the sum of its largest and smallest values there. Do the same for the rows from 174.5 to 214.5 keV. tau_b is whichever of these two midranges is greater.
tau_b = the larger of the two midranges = 38.3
